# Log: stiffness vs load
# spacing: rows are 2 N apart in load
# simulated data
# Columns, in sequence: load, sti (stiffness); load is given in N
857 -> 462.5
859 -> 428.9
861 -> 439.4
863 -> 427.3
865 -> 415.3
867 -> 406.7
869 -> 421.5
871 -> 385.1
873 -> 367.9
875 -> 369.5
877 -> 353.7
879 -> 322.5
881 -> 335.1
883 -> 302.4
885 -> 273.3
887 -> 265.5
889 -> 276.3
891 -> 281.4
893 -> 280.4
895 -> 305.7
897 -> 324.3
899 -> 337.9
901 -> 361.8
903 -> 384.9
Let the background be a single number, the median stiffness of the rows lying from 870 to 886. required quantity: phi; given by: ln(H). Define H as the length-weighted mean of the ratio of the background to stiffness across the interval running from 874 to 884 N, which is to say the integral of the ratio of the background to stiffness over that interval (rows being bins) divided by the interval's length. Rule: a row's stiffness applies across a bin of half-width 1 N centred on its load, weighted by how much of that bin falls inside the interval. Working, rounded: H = 1.03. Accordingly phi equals 0.03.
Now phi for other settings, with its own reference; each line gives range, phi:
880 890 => 0.18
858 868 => -0.21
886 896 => 0.20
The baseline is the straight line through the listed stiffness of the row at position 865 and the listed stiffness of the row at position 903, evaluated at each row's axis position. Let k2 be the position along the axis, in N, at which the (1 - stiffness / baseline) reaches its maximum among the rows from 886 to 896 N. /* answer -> 887 N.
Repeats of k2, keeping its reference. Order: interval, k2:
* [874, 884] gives 883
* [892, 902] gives 893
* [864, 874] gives 873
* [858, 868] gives 867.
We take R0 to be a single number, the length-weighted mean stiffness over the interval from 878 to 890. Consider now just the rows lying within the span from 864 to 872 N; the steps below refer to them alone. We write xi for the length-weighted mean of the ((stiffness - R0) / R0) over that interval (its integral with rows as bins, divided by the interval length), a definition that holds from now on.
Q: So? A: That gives 0.38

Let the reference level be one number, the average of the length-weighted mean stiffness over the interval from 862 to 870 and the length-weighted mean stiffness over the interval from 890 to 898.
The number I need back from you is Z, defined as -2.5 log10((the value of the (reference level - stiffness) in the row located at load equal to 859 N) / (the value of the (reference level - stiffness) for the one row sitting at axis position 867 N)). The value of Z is -0.4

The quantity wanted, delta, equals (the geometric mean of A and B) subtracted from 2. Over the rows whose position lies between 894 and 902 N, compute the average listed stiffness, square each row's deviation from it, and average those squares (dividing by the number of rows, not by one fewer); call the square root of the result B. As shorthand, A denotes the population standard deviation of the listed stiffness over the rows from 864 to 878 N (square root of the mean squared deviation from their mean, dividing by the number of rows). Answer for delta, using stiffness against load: -20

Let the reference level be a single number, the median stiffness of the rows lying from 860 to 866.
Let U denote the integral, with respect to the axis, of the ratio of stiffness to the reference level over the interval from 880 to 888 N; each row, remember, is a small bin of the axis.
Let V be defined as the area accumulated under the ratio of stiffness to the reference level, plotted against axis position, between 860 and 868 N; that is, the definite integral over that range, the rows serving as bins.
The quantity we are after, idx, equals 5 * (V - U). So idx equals 12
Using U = 5.5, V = 7.9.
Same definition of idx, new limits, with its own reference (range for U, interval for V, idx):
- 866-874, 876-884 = -6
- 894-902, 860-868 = 8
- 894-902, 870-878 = 3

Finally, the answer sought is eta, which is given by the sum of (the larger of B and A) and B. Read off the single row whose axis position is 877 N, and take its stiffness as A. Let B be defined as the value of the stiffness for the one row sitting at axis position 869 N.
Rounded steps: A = 353.7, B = 421.5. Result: 843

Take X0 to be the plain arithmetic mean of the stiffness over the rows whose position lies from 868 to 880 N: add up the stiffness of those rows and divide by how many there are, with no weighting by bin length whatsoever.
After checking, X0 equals 370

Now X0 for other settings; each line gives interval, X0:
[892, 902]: 322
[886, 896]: 282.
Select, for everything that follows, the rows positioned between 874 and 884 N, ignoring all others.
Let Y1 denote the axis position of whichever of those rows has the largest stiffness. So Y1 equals 875 N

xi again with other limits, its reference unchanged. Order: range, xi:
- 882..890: -0.06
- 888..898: -0.01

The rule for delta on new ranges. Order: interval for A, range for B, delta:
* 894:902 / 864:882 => -24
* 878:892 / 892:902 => -24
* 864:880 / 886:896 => -18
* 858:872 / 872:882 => -15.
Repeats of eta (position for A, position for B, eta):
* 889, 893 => 561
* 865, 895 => 721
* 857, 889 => 739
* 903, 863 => 855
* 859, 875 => 798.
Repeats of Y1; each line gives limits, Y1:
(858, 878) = 861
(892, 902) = 901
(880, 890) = 881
